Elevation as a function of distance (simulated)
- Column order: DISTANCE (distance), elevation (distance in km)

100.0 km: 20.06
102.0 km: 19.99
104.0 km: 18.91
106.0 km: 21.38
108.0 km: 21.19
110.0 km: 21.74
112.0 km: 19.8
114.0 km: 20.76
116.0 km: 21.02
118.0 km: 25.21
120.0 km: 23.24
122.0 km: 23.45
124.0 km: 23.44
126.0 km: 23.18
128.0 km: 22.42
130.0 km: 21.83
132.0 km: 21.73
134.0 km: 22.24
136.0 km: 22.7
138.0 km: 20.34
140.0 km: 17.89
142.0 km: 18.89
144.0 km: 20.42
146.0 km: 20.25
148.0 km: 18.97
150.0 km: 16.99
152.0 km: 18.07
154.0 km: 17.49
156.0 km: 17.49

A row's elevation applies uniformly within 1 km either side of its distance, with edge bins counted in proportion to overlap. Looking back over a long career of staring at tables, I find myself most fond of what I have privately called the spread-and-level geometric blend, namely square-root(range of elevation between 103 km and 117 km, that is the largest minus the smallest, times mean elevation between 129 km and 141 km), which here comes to 7.7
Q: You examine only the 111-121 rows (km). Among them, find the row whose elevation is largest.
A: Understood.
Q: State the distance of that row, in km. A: 118.0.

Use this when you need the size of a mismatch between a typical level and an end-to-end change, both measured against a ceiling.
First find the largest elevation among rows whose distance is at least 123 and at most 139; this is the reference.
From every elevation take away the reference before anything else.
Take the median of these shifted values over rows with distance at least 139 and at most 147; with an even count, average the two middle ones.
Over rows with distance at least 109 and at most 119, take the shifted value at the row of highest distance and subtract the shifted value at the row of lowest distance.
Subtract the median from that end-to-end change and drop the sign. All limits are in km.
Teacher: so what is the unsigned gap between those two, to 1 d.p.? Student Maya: 7.3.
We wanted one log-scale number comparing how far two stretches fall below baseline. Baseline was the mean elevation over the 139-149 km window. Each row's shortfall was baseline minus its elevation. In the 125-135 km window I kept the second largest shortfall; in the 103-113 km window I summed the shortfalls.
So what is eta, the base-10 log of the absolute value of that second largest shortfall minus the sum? 0.61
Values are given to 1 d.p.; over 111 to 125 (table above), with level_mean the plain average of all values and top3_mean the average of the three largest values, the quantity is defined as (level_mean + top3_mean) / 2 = 23.2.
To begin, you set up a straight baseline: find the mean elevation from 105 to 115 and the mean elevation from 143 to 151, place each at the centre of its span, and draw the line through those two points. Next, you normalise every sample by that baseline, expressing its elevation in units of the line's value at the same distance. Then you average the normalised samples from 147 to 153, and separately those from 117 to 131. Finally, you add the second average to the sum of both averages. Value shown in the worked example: 3.24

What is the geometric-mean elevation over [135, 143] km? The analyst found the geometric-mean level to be 19.9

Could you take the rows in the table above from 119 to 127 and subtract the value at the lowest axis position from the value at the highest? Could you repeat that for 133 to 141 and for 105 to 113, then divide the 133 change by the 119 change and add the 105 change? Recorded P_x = 71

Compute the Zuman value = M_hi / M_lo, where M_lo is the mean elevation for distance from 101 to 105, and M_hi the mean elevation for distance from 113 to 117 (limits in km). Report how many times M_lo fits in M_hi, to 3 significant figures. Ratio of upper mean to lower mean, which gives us 1.07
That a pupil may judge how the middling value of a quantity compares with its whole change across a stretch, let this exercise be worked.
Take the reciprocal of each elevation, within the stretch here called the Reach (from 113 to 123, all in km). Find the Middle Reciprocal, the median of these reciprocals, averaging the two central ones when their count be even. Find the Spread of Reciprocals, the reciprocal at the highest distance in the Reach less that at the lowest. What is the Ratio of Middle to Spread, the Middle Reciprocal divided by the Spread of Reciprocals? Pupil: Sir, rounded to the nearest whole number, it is -8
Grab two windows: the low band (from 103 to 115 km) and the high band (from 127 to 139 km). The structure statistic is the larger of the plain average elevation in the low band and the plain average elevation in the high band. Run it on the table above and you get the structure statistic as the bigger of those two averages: 21.9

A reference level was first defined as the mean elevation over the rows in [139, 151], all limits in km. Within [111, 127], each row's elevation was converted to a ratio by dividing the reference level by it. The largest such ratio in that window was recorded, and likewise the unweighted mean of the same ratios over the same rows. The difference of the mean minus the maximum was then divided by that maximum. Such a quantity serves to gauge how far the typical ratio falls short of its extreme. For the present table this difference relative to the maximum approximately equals -0.115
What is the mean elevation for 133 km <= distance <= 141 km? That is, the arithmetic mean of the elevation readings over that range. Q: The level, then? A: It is 20.8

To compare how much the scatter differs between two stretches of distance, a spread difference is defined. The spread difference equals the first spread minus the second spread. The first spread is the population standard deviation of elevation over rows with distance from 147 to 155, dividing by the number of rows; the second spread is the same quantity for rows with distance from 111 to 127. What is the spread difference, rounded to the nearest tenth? -0.9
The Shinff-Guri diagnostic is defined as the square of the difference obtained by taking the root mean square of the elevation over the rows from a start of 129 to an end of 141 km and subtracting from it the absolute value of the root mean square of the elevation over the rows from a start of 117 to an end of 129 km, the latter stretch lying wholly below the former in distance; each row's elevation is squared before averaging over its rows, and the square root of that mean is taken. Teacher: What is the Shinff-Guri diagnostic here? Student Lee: 5.4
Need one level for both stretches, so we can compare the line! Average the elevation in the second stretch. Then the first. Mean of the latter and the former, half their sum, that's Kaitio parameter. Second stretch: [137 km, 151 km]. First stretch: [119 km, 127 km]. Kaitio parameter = 21.2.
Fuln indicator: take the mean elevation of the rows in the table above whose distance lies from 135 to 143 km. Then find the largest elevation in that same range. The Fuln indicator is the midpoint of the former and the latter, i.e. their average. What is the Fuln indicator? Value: 21.3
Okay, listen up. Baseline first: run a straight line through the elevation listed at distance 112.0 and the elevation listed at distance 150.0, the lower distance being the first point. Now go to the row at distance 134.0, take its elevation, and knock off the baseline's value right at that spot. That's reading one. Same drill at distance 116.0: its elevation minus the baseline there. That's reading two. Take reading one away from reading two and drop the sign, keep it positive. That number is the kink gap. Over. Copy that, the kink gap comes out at 2.6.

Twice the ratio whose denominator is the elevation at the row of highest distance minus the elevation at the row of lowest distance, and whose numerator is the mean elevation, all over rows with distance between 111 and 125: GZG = 12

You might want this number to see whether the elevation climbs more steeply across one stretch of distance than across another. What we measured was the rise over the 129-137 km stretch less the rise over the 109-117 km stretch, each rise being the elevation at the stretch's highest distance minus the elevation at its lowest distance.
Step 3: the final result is 1.6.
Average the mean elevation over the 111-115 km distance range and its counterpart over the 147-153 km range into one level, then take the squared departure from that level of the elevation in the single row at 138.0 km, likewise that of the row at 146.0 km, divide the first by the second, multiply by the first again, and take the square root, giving 1.3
